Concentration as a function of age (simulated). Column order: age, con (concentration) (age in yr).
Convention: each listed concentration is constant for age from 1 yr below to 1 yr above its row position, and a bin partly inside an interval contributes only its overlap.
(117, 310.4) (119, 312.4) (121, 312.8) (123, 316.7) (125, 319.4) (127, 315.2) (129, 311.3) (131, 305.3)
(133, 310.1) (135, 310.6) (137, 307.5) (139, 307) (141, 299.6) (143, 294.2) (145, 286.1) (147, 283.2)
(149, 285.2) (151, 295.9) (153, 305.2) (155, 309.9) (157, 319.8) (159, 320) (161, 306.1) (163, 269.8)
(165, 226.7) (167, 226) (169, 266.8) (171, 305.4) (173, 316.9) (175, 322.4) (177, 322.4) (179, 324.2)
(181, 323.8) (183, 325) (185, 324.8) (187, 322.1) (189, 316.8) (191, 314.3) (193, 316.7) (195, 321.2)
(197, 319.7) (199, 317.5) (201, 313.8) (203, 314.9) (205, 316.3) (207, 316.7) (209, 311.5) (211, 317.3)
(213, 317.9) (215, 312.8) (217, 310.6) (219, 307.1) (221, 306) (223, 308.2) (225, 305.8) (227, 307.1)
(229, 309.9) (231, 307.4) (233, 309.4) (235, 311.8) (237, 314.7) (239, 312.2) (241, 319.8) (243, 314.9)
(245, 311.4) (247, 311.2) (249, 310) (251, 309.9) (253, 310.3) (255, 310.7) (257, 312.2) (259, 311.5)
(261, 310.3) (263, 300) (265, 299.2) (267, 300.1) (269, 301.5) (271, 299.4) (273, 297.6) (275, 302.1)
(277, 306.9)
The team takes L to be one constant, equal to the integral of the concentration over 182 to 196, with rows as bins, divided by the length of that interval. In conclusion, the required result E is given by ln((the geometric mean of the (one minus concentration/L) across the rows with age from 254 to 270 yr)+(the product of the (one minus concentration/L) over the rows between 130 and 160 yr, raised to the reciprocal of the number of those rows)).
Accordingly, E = -2.6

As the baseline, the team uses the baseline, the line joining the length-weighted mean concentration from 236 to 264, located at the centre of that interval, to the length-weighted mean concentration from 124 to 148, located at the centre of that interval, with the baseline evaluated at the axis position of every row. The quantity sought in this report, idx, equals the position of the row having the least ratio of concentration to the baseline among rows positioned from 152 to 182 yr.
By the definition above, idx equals 167 yr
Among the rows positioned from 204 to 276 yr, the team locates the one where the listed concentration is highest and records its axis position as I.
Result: 241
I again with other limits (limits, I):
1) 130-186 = 183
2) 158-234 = 183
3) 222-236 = 235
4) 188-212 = 195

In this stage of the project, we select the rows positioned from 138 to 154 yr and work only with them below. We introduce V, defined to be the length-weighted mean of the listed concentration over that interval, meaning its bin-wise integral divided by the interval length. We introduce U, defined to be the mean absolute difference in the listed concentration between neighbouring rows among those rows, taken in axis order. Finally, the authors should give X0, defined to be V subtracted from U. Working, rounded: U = 6.5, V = 295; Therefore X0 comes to -288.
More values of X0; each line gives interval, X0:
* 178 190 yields -321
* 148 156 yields -291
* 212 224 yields -308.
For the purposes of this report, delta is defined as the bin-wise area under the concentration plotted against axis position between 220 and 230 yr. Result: 3074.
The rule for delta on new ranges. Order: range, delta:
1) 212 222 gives 3109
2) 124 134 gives 3123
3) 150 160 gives 3102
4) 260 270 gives 3022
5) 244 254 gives 3106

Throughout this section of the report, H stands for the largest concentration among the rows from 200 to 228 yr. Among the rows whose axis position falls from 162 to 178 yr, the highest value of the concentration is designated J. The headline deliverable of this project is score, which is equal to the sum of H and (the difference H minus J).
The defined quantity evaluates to 313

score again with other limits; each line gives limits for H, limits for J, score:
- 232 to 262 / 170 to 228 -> 315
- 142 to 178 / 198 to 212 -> 327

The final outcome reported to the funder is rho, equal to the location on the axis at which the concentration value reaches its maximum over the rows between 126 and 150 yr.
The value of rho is 127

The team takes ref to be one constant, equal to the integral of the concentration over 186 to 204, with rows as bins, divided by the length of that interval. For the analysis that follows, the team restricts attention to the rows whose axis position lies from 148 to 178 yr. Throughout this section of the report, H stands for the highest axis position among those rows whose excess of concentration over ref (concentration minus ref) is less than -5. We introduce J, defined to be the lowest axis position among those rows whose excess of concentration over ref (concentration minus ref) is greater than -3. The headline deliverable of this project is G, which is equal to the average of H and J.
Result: 164 yr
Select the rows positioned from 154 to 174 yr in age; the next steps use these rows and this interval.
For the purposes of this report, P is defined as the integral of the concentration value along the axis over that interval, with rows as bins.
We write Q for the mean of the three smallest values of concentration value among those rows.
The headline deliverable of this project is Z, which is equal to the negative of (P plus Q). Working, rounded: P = 5735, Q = 240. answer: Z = -5975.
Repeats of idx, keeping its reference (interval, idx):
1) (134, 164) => 163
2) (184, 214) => 209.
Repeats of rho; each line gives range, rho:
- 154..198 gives 183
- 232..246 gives 241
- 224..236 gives 235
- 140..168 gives 159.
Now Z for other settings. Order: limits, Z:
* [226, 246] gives -6545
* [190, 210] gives -6638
